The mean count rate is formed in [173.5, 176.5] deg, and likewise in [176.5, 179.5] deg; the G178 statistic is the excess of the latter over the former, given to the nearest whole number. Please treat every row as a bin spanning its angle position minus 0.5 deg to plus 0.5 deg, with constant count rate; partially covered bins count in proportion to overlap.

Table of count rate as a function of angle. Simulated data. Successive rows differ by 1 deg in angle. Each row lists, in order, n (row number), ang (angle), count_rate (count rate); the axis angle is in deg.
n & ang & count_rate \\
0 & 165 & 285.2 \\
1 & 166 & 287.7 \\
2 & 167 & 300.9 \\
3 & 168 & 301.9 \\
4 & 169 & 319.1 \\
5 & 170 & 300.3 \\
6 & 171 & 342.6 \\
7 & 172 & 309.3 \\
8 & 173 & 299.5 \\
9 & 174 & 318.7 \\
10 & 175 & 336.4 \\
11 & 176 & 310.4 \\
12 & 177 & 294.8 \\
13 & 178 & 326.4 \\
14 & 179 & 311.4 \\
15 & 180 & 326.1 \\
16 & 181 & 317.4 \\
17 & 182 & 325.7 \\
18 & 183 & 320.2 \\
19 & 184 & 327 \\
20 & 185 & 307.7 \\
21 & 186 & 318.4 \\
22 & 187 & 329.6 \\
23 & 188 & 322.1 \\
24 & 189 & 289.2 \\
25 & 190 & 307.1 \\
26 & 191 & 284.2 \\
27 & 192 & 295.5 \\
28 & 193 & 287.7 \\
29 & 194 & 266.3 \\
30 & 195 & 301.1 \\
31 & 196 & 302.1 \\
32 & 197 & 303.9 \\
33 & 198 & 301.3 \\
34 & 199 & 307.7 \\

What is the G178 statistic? -11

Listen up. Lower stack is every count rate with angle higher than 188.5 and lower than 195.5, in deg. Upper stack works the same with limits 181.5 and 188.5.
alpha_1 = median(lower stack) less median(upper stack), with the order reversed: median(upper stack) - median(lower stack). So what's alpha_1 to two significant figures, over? 33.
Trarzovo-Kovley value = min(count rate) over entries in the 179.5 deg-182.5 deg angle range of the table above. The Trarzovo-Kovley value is 317.4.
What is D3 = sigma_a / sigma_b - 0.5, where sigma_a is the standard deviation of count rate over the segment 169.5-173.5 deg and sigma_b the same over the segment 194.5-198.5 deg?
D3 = 15.4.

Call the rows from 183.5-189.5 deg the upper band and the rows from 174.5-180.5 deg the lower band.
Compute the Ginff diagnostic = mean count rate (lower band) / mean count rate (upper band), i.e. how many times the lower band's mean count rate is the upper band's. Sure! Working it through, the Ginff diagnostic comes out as 1.01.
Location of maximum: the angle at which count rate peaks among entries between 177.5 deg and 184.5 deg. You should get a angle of 184 deg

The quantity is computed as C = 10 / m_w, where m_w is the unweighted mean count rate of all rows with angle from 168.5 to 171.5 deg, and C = 0.0312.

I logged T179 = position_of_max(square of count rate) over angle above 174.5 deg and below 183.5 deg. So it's 175 deg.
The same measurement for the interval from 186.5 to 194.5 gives 187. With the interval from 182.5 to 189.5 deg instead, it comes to 187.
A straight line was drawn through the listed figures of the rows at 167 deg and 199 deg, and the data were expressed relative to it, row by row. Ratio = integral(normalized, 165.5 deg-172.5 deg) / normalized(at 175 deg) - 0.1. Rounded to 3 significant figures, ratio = 6.35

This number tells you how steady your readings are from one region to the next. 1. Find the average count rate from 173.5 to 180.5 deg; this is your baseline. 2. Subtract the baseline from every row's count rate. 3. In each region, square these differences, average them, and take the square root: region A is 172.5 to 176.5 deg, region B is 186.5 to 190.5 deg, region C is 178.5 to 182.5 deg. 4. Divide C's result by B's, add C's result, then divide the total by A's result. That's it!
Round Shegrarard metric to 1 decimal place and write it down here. 0.5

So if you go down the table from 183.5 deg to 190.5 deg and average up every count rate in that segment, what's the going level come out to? 314.4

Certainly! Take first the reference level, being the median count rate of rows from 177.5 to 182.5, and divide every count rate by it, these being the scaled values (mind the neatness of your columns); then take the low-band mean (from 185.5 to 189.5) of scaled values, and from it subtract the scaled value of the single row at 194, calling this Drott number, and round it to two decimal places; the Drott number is 0.15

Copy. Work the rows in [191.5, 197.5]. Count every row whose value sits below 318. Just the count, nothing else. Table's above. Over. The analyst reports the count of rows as 6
